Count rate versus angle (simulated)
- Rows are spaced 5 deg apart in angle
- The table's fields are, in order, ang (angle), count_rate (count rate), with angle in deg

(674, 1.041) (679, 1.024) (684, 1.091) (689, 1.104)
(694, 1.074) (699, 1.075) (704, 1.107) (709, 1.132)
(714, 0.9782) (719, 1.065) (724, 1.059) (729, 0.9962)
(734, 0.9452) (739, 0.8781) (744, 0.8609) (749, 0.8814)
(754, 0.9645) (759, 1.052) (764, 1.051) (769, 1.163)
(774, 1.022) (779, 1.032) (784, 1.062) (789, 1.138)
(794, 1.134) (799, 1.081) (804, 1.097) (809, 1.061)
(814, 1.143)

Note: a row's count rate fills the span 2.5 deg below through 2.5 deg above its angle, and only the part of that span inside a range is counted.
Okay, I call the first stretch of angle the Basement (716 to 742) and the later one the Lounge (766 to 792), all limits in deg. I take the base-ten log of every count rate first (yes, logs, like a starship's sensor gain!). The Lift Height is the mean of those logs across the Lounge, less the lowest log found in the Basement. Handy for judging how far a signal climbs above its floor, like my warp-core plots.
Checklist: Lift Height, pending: 0.091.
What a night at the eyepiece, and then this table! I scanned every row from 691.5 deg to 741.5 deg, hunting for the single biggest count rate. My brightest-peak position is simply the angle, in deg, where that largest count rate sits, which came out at 709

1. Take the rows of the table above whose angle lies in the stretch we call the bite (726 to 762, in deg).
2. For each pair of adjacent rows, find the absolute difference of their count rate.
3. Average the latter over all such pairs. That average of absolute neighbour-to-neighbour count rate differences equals 0.05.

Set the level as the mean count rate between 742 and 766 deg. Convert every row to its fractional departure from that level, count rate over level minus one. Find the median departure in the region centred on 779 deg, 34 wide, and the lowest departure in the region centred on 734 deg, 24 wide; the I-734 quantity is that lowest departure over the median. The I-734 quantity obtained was -1.0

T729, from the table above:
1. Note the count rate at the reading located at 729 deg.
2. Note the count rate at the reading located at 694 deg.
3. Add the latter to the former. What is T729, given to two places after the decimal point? 2.07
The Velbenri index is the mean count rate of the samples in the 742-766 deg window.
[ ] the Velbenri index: 0.96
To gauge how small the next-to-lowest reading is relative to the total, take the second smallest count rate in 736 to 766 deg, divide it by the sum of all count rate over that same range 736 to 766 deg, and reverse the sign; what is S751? -0.15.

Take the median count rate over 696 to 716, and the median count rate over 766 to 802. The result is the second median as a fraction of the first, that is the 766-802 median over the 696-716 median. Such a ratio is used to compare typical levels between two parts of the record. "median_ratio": 0.99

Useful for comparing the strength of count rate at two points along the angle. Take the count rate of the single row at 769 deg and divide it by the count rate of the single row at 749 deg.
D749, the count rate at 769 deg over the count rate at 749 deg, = 1.32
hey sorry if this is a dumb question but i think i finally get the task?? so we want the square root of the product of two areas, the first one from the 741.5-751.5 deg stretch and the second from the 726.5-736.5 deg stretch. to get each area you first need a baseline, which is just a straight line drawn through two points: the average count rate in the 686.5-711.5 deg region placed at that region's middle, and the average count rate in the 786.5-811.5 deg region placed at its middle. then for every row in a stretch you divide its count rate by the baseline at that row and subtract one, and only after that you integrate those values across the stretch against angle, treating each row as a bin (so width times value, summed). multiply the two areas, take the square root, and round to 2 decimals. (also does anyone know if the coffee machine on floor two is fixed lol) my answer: 1.56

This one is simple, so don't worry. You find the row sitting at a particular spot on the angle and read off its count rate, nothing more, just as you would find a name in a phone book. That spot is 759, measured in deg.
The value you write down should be 1.052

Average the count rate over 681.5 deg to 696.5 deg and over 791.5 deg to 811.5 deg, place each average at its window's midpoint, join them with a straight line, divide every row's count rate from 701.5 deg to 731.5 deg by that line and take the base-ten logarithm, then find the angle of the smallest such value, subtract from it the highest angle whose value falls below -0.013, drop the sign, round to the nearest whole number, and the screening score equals 15 deg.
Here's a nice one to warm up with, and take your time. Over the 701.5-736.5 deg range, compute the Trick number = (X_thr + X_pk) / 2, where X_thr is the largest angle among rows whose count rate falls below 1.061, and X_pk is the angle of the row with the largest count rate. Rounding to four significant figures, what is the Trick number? 721.5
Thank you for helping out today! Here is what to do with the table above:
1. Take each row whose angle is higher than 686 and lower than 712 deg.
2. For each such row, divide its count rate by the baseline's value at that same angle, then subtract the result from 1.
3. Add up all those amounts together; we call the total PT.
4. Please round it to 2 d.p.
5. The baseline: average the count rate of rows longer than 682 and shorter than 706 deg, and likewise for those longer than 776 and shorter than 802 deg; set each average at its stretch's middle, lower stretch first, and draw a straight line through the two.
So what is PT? -0.04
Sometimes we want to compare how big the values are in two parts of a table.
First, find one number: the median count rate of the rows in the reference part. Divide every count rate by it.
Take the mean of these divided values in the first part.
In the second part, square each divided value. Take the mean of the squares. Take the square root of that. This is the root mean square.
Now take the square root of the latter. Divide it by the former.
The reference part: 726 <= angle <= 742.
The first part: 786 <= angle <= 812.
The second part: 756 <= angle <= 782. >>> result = 0.91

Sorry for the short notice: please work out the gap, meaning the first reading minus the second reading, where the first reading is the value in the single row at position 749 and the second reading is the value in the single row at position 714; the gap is -0.097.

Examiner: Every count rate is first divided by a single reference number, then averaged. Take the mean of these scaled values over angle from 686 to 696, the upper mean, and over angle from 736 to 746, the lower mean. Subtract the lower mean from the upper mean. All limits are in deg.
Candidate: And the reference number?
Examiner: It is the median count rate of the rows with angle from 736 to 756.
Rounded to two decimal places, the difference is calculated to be 0.25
